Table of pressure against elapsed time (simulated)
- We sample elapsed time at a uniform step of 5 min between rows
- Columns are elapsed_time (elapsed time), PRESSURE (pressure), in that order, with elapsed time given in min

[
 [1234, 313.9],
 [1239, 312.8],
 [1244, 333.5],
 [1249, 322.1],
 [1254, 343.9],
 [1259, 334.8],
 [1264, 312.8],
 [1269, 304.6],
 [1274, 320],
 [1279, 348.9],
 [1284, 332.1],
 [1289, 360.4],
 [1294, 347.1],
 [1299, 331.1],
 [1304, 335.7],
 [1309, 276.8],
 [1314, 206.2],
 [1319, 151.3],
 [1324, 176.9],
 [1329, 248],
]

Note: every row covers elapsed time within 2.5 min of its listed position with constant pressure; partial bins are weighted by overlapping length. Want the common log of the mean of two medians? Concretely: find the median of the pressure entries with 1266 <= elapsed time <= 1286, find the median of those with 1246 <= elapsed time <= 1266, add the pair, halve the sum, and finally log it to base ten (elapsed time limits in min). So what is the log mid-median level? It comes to 2.51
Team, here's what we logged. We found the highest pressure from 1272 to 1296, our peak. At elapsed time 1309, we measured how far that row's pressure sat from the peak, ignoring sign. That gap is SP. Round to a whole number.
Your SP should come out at 84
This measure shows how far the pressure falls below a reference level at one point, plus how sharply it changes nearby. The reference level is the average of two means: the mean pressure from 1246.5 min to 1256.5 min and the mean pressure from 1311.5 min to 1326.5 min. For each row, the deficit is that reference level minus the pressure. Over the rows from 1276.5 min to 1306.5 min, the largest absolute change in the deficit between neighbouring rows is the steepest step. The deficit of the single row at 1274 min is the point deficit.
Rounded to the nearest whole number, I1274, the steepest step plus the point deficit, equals -36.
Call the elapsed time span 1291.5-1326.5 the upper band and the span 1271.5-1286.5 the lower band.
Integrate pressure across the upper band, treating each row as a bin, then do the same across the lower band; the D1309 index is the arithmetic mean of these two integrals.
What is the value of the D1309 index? 7065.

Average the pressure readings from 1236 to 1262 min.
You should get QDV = 329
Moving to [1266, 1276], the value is 312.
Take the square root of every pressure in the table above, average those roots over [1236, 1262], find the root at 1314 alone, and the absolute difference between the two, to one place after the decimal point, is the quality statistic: 3.8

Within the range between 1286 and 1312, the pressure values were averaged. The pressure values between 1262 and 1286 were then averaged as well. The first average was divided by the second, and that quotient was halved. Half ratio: 0.51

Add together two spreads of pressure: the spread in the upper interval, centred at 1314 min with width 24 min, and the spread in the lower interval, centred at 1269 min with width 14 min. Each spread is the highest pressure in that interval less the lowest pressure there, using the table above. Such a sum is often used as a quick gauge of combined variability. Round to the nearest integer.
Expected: 200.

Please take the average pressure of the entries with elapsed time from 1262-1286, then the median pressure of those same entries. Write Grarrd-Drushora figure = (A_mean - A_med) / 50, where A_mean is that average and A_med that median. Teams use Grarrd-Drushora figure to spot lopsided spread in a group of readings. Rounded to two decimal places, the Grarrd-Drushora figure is 0.07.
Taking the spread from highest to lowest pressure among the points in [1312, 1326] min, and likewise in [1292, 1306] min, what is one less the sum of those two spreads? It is -70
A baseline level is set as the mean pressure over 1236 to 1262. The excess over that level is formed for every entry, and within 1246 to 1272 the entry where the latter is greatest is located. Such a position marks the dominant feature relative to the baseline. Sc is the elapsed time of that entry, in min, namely 1254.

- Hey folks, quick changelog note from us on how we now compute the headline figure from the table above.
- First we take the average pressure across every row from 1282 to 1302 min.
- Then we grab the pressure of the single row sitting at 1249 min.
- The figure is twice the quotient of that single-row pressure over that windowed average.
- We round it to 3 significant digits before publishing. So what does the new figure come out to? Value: 1.88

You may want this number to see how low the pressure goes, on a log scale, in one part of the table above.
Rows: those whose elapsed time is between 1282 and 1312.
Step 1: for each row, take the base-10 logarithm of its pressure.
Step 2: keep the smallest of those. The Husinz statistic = 2.44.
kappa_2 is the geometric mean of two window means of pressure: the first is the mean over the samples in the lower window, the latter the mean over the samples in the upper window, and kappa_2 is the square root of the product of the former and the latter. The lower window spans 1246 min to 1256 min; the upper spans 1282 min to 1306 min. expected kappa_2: 337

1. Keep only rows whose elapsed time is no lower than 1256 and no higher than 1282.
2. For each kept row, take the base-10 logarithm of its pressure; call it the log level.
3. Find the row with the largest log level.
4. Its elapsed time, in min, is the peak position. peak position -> 1279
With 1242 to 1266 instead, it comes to 1254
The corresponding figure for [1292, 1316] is 1294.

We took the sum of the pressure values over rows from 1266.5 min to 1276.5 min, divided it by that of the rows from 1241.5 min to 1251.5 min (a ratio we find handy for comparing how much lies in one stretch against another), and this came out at 0.95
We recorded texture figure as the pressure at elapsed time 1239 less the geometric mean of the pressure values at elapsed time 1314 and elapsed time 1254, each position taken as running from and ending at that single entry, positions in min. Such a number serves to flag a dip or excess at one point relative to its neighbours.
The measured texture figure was 47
